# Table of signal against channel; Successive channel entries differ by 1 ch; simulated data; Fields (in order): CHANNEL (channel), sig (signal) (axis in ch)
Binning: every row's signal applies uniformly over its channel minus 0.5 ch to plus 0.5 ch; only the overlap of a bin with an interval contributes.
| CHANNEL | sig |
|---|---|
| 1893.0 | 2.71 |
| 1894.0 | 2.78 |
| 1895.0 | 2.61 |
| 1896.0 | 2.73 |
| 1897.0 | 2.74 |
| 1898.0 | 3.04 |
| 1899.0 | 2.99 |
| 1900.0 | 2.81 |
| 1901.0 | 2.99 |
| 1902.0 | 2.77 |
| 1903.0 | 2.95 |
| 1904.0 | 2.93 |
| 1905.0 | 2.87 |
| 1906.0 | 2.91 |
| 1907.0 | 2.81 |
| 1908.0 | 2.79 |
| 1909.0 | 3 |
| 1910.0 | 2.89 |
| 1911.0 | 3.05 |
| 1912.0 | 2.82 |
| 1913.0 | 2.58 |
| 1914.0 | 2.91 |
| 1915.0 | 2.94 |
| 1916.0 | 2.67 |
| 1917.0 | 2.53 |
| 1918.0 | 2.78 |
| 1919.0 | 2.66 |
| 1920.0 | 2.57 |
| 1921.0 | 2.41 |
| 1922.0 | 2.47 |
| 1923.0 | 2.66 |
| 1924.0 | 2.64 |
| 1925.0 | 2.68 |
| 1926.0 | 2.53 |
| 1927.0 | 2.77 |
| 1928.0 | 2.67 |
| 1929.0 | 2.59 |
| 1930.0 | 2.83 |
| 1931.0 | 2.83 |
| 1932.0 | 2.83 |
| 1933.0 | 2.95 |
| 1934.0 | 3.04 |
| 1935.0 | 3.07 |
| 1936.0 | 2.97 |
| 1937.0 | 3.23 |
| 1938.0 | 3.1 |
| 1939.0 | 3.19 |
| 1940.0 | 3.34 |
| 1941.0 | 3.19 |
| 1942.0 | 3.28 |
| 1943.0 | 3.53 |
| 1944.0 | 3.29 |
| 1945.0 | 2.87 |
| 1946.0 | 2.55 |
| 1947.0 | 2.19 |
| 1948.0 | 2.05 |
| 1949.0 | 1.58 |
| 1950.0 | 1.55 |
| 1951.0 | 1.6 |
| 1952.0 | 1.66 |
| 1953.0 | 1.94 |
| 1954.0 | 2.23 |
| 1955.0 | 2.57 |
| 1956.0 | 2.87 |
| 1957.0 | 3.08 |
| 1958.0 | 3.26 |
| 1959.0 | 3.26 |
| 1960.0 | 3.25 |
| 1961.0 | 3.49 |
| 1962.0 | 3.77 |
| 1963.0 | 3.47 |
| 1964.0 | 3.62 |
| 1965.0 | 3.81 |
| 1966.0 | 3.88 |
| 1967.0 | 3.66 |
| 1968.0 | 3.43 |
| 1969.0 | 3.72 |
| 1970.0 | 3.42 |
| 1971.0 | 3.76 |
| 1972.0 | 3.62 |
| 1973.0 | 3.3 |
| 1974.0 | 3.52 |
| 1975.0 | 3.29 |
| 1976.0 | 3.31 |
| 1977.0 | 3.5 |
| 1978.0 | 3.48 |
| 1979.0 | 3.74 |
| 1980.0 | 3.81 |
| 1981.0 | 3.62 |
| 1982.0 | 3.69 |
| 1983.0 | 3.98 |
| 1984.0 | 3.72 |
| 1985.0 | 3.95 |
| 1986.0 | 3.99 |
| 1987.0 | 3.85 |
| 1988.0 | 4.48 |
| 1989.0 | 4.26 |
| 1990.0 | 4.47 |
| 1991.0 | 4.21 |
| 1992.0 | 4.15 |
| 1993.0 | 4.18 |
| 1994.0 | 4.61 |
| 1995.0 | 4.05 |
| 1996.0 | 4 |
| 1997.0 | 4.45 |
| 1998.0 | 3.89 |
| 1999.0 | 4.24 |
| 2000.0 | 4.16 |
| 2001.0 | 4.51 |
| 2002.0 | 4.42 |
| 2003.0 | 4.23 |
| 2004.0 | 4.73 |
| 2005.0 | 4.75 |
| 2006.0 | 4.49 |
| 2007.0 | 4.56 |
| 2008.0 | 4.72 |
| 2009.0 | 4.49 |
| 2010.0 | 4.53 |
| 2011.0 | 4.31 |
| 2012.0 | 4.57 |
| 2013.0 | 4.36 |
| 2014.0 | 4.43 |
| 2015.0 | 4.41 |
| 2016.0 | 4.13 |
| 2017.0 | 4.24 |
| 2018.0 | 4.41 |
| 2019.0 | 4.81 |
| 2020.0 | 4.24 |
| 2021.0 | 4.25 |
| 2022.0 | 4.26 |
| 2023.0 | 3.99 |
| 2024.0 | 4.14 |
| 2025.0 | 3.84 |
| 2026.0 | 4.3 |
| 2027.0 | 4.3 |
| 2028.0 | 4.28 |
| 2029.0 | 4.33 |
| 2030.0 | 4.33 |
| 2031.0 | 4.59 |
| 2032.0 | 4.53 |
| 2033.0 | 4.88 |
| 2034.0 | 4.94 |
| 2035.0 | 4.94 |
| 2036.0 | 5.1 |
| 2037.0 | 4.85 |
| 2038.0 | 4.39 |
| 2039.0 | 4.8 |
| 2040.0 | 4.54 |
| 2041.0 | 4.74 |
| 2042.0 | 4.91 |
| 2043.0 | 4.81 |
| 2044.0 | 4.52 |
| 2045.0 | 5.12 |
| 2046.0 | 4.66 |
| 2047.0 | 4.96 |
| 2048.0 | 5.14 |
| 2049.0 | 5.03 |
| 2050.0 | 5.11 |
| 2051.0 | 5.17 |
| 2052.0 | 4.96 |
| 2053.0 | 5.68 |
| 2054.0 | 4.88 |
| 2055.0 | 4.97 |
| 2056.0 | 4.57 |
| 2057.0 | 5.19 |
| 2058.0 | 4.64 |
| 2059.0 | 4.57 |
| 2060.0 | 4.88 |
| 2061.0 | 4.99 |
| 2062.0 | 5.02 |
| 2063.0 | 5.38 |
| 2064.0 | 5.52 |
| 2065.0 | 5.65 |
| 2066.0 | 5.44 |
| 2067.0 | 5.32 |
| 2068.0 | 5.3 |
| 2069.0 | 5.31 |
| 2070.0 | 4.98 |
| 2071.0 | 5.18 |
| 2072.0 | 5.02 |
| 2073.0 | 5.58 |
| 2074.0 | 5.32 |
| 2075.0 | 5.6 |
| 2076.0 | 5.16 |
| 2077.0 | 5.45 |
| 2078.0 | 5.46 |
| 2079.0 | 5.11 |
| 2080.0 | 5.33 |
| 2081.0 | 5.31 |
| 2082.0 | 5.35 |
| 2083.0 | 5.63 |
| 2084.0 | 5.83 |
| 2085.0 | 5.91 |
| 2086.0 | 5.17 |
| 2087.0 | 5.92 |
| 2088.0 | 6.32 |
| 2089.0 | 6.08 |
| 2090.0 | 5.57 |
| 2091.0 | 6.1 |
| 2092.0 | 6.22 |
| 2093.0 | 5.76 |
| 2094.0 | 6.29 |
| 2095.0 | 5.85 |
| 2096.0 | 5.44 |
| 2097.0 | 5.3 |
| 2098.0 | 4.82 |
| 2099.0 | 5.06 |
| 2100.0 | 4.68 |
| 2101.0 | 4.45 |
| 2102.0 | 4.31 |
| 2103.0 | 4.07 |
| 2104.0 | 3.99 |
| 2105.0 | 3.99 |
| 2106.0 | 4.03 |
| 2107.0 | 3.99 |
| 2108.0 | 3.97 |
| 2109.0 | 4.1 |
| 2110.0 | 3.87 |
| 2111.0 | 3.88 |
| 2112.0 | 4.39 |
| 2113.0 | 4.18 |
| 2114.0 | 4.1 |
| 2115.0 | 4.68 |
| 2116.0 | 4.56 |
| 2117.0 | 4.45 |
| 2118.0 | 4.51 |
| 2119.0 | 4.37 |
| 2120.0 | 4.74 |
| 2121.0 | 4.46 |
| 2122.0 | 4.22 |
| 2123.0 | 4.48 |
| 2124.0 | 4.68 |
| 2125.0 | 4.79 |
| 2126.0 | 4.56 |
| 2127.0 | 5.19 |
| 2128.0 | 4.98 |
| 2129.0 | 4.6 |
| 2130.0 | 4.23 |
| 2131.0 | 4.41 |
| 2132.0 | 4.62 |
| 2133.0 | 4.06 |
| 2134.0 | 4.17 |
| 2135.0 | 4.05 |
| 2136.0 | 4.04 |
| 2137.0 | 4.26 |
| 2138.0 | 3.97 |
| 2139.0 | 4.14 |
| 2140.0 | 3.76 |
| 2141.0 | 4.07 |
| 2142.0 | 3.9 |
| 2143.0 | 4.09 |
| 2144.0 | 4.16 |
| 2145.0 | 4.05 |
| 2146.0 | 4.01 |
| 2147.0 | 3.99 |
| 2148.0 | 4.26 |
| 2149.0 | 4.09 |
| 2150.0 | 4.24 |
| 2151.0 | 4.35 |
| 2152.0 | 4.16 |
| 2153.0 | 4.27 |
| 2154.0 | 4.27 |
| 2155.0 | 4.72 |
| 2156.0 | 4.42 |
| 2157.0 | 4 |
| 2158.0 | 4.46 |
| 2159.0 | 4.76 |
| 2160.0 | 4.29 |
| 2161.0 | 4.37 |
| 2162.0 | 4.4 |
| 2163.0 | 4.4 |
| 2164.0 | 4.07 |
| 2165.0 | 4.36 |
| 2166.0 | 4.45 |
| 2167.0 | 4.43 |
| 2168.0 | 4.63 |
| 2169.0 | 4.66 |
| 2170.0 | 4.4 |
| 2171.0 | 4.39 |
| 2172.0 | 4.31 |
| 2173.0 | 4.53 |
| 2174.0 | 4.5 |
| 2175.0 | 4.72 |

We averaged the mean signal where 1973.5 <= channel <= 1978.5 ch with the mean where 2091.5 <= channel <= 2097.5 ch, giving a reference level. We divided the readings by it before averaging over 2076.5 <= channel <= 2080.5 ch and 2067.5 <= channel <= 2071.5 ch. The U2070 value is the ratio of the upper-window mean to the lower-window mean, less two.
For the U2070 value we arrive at -0.97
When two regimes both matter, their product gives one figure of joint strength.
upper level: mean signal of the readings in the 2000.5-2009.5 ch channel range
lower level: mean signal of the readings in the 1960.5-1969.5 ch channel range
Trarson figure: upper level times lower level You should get 16.6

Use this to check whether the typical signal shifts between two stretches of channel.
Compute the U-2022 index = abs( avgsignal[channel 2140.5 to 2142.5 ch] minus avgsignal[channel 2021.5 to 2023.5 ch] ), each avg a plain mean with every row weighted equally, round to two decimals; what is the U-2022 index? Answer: 0.14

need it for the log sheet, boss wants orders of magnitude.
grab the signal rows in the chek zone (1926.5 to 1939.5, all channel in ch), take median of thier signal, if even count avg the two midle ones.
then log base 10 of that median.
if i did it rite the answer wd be 0.47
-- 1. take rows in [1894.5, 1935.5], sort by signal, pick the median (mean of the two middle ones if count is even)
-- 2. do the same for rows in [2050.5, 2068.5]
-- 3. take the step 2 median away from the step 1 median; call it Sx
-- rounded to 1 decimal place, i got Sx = -2.3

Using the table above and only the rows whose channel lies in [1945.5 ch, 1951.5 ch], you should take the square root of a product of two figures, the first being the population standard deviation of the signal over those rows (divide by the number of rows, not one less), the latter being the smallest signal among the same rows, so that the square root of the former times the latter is 0.76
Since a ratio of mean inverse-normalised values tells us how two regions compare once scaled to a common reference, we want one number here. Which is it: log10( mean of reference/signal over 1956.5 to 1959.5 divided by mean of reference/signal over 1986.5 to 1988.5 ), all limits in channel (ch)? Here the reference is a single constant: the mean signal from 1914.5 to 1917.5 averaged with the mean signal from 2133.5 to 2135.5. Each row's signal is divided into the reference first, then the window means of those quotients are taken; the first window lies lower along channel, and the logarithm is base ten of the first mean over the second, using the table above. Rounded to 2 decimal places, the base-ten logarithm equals 0.11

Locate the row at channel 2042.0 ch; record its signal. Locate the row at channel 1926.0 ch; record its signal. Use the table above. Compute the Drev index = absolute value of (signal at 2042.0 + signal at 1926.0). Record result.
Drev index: 7.4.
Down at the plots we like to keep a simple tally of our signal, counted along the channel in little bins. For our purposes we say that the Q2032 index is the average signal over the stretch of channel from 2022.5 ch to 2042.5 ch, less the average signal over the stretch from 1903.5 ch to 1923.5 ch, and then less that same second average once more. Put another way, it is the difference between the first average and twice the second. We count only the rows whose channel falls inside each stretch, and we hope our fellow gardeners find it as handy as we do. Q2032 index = -1.0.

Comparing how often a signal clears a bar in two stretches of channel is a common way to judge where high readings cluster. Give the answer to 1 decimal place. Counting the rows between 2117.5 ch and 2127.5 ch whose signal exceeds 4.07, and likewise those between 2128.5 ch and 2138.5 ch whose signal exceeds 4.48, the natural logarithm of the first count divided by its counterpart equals 1.6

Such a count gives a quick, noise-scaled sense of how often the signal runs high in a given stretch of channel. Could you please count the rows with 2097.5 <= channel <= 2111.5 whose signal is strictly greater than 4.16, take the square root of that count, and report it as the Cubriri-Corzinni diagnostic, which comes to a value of 2.24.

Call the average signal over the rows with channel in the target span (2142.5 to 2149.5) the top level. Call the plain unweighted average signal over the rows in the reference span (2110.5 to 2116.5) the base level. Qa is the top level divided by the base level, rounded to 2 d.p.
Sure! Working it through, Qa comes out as 0.95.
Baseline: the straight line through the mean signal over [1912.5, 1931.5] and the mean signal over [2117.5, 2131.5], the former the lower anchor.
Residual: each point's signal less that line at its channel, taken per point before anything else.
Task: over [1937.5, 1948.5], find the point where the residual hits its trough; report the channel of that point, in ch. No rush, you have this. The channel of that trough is 1948.0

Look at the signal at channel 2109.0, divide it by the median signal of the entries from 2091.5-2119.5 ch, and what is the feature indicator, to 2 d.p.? 0.93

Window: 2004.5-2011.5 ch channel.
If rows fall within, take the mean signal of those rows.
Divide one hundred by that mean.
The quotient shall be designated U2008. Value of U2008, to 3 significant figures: 22.0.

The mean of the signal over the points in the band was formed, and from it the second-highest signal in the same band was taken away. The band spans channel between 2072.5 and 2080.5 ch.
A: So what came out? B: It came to -0.204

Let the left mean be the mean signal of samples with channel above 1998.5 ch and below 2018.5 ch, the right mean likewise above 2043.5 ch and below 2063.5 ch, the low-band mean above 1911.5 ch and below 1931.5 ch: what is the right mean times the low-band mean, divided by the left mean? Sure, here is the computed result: 3.00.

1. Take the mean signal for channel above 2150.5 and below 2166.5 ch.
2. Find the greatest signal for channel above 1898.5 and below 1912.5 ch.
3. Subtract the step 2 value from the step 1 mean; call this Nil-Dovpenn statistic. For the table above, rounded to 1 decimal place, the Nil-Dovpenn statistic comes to 1.3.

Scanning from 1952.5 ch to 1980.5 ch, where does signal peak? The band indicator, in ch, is 1966.0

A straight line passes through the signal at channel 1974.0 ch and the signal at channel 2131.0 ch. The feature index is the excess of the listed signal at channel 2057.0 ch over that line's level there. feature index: 1.2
